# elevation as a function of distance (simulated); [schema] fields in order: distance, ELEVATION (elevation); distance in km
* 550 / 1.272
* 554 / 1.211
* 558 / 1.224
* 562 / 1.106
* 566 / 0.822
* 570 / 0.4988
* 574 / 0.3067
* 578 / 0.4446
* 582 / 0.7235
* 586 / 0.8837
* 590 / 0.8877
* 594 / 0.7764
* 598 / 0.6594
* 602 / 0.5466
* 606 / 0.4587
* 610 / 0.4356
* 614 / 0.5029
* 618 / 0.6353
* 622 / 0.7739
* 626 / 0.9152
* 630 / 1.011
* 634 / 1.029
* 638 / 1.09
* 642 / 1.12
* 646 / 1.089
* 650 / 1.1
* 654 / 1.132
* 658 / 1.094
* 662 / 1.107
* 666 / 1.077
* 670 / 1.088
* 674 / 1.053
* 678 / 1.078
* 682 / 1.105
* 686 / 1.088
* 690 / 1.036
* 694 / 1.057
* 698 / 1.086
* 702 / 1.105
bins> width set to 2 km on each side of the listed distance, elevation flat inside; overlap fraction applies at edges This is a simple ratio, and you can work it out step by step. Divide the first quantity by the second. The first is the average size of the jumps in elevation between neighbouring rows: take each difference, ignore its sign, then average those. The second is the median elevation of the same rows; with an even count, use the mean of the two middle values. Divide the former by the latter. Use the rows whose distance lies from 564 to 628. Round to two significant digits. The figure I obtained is 0.21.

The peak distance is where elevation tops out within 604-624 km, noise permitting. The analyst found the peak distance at 622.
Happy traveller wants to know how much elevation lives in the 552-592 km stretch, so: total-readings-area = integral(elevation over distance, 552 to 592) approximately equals 32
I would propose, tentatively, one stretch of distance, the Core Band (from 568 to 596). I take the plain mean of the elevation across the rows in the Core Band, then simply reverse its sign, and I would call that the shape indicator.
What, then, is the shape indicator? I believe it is -0.65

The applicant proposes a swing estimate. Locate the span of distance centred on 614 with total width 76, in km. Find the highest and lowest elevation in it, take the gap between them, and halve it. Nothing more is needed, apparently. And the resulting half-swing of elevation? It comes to 0.34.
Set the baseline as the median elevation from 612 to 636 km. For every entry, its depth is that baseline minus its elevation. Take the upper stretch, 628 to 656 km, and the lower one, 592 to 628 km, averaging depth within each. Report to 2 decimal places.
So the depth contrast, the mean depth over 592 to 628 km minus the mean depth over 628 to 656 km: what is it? 0.45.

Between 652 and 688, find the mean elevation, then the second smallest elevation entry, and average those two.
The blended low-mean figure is 1.1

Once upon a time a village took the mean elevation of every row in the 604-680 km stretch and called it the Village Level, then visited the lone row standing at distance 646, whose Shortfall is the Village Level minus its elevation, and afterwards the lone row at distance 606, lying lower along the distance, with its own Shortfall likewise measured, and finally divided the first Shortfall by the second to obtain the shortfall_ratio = -0.32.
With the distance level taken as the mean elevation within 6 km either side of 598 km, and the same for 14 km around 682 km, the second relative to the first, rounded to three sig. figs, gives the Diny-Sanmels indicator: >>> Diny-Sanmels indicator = 1.62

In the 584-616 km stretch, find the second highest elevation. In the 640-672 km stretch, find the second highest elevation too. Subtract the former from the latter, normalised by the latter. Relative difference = 0.21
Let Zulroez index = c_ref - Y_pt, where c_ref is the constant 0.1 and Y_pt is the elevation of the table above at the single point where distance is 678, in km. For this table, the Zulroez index -0.98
